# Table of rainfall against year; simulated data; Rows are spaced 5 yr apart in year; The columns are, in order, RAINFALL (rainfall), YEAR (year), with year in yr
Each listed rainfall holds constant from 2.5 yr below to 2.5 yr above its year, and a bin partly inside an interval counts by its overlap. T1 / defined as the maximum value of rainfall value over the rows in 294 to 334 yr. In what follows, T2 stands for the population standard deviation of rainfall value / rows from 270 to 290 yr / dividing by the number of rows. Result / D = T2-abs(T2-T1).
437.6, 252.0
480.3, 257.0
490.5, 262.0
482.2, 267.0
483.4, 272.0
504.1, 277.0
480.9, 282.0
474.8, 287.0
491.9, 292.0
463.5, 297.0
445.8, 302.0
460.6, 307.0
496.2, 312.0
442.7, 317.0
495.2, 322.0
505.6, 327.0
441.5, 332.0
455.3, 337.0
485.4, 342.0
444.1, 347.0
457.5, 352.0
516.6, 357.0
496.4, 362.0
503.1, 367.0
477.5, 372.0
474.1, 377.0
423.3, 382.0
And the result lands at -484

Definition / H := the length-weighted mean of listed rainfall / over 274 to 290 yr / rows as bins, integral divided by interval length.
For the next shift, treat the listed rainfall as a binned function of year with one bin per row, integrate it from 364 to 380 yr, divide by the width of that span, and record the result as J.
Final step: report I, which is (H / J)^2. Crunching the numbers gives 1.01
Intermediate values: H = 487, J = 483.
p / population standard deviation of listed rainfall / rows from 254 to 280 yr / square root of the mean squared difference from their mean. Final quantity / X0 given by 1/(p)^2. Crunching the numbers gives 0.013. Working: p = 8.7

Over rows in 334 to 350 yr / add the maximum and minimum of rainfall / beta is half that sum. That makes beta 465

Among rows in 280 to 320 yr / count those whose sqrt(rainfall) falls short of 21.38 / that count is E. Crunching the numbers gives 2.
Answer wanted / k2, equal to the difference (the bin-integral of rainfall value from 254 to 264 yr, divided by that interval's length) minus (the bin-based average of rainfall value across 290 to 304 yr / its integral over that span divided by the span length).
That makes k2 16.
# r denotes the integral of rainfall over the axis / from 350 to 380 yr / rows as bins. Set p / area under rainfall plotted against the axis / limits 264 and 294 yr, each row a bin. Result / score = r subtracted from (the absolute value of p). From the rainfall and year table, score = -23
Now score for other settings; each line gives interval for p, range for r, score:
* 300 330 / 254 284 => -357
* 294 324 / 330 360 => -11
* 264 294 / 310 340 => 409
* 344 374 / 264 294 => -106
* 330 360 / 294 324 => 11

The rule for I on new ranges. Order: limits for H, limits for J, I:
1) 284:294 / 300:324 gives 1.06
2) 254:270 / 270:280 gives 0.96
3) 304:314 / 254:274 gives 0.97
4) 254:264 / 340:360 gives 1.03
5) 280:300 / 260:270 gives 0.96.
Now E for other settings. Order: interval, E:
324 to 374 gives 3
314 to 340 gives 3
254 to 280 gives 0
